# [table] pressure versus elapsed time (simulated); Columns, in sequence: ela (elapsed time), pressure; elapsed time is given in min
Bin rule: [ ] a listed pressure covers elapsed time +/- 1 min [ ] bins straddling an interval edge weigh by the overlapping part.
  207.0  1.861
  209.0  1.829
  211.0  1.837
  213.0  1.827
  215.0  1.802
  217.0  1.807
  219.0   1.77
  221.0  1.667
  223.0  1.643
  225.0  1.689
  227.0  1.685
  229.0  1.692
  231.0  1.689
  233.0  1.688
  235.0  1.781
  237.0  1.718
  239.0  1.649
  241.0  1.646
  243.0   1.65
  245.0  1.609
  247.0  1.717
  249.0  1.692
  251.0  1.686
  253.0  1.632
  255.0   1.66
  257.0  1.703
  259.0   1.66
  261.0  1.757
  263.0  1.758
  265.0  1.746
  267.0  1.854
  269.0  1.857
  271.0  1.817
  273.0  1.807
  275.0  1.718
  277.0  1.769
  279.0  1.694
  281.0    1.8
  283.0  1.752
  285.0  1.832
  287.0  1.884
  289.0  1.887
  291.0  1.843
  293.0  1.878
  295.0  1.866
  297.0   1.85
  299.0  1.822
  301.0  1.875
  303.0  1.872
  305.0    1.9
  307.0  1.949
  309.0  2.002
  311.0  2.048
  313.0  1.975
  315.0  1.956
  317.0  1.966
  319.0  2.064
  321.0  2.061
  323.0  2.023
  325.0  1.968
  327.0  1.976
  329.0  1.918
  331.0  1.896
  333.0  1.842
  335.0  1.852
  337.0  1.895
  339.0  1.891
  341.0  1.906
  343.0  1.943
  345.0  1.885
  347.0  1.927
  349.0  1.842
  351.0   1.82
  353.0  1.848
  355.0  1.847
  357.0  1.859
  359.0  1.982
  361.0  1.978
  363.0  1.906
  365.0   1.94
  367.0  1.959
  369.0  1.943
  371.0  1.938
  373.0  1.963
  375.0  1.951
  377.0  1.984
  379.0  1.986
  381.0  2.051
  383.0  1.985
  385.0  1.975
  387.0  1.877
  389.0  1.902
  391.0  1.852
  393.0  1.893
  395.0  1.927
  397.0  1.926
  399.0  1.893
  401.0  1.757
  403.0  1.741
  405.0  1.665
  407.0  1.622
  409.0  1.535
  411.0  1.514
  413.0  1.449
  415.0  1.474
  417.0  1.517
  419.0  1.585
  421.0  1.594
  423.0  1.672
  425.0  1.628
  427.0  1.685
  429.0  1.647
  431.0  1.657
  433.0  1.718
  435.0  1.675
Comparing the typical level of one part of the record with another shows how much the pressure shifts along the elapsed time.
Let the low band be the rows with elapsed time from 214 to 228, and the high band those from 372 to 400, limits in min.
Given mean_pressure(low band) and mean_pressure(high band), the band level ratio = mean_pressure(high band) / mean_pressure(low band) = 1.13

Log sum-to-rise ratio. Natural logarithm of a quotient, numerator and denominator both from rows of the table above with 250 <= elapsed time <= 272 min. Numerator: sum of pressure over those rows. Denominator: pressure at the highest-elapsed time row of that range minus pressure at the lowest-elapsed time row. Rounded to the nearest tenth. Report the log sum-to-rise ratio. 5.0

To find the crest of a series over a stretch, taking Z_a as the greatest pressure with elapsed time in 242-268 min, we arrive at 1.854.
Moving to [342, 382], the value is 2.051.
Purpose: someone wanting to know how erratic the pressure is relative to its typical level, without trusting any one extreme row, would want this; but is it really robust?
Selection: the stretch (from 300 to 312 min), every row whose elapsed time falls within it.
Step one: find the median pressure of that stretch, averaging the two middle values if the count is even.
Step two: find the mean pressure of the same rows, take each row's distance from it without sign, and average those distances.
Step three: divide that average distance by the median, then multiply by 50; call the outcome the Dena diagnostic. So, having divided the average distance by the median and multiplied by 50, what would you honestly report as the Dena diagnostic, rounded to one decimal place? 1.5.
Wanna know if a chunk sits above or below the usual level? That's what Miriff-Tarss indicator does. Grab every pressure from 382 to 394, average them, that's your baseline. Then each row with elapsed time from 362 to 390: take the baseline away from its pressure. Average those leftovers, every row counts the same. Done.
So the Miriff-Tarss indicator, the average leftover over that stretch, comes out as 0.04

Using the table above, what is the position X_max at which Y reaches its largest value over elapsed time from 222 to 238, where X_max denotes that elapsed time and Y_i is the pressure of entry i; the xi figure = 235.0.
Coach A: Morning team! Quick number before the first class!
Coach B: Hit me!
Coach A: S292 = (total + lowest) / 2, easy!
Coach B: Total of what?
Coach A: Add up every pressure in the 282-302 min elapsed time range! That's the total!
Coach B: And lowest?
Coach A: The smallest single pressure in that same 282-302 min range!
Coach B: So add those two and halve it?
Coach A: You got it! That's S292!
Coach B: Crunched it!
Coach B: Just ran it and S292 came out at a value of 10.1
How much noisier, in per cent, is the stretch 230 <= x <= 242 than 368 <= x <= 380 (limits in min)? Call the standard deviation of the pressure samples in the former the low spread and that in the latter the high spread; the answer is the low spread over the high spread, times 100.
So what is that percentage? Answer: 244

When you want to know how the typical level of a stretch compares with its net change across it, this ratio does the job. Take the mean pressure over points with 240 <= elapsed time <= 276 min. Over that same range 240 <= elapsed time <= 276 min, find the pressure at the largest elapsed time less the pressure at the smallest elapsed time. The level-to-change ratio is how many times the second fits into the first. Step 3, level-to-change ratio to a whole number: 24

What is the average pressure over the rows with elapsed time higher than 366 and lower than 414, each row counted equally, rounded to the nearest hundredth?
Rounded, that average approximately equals 1.85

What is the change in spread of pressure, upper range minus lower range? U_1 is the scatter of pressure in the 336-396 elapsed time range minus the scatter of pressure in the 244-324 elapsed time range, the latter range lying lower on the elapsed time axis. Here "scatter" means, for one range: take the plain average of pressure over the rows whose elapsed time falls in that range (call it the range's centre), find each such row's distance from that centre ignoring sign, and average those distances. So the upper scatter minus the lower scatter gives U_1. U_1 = -0.05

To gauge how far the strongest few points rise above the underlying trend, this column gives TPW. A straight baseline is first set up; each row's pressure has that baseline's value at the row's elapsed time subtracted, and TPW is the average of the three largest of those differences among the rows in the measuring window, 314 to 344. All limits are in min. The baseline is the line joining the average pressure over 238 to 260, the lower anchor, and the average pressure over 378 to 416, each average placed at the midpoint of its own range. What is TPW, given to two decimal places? 0.32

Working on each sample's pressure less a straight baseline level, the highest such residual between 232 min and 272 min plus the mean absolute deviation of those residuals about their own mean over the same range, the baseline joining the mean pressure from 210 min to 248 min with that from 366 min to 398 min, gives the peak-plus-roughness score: 0.13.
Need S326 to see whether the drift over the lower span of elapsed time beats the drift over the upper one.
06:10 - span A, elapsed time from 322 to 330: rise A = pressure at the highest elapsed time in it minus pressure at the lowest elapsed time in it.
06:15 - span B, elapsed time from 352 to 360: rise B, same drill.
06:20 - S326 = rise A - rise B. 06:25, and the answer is -0.24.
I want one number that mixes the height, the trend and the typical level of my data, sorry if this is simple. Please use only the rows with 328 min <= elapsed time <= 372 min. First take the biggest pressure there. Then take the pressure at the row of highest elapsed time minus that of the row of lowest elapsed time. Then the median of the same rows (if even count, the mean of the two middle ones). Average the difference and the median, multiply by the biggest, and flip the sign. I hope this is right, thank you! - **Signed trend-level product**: -1.90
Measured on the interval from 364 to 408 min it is -1.66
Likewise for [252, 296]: -1.90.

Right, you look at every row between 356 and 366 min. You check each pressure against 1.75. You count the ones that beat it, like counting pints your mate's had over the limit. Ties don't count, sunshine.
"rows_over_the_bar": 5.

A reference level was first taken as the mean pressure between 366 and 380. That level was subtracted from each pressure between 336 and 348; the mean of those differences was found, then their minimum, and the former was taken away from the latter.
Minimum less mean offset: -0.02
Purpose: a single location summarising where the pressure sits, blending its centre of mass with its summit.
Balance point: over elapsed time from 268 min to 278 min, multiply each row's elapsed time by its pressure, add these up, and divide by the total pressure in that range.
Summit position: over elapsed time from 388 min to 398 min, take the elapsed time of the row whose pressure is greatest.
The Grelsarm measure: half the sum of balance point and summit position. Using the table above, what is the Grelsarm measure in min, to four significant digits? 334.0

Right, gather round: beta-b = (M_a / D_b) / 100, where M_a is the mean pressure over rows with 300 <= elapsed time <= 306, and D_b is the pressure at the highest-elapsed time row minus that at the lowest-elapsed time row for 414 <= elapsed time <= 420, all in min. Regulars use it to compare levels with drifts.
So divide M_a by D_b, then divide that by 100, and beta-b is 0.2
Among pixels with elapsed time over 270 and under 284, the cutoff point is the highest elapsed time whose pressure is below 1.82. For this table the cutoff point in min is 283.0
